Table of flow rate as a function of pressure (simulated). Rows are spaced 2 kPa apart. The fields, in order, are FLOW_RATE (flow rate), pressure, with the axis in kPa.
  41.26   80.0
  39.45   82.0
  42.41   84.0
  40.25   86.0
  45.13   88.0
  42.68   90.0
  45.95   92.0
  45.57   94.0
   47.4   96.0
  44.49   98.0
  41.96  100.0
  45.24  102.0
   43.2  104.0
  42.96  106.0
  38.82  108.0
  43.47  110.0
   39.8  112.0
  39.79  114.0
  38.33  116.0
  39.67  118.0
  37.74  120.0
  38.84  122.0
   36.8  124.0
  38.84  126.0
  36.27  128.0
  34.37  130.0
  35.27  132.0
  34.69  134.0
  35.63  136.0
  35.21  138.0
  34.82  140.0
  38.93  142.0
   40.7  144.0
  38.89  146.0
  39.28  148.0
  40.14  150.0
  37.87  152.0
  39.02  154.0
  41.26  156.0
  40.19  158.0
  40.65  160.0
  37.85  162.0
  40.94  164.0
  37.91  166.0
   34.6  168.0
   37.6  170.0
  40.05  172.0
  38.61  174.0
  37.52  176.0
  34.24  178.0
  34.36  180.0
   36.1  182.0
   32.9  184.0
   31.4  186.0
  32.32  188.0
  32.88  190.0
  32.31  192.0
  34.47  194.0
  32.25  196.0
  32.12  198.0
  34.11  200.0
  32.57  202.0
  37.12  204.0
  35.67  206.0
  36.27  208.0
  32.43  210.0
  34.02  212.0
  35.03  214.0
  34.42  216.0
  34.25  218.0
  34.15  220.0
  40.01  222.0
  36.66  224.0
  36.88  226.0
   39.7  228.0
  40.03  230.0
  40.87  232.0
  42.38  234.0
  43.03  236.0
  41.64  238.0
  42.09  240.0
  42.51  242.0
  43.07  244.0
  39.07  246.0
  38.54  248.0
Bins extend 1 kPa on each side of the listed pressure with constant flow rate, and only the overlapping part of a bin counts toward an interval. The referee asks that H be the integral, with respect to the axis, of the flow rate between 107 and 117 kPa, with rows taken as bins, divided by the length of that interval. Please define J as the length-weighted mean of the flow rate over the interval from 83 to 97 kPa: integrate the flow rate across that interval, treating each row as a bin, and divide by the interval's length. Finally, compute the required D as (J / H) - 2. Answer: -0.90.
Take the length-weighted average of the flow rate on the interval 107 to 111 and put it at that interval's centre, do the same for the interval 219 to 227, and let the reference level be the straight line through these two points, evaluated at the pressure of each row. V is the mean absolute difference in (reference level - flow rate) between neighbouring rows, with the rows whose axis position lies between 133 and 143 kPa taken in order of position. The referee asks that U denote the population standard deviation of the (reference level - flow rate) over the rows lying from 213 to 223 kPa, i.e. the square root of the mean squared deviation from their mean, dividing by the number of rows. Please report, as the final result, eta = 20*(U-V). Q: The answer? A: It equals 17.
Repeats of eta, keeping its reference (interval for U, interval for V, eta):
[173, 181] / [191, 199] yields 7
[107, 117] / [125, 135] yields 6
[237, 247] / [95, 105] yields -26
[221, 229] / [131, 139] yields 18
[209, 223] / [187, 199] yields 24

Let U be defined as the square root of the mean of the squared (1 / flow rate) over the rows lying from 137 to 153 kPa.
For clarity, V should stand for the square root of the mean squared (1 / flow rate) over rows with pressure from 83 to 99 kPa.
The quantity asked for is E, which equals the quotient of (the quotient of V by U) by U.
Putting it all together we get 33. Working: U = 0.026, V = 0.023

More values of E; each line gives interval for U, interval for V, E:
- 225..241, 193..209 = 48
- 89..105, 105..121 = 49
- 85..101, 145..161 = 49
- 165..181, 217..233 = 36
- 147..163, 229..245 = 37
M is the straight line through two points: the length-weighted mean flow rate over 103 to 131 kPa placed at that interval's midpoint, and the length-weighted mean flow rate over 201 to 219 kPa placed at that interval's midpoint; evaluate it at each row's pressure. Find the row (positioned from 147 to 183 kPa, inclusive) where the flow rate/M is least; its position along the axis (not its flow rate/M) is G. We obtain 168.0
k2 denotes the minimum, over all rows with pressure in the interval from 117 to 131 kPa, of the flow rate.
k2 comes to 34.37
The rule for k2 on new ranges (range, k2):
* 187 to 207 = 32.12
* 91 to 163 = 34.37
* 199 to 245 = 32.43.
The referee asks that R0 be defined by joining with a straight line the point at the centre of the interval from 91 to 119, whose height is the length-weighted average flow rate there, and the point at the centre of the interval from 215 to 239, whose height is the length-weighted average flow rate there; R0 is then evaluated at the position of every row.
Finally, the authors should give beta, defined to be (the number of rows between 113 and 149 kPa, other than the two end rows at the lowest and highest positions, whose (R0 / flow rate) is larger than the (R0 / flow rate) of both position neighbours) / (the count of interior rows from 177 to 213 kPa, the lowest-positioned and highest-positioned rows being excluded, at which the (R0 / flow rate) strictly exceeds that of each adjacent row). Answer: 1.17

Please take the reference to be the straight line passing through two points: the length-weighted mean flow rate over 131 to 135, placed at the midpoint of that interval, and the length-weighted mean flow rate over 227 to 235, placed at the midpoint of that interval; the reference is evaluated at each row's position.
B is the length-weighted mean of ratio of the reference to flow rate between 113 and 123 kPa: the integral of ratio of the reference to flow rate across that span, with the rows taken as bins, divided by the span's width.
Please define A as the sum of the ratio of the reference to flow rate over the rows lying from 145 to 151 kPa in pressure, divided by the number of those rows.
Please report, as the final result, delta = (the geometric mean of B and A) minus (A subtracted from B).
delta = 0.93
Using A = 0.91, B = 0.88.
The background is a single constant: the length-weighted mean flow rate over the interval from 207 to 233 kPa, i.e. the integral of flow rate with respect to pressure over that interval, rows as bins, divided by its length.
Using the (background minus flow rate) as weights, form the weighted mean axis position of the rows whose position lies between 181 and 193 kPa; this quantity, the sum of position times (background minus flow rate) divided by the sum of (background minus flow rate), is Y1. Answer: 187.9 kPa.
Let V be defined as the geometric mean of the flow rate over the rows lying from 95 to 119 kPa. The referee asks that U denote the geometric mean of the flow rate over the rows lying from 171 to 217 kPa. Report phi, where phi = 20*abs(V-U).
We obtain 152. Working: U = 34.4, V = 42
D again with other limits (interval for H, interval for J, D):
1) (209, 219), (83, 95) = -0.72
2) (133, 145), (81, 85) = -0.88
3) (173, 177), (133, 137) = -1.08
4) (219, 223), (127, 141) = -1.05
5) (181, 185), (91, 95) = -0.67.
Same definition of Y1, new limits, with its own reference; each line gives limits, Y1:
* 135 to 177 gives 158.3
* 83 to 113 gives 97.1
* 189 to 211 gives 198.1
